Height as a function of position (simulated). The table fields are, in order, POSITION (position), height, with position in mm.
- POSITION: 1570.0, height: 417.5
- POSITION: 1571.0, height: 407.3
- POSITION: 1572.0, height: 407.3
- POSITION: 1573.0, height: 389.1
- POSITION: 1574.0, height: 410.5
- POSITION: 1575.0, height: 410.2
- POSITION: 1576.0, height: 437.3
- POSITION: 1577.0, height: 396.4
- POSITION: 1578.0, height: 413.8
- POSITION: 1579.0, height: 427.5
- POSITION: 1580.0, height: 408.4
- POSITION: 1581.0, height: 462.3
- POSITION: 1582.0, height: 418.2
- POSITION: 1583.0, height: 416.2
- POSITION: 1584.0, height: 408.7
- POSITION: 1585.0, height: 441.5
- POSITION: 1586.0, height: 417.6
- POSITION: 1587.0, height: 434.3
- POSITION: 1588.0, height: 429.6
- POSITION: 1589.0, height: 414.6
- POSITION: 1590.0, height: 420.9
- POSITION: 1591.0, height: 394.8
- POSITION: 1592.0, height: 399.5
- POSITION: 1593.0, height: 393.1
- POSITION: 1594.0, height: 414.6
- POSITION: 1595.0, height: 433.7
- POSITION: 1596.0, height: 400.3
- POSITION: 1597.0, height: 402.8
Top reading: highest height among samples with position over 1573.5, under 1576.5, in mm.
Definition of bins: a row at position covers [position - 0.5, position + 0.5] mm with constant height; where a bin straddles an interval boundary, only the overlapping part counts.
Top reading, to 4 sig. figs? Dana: 437.3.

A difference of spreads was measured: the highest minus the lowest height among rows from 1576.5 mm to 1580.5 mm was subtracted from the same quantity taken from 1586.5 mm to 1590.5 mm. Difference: -11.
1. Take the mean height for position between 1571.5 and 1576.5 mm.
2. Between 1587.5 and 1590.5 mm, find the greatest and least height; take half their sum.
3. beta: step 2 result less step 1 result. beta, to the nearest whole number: 11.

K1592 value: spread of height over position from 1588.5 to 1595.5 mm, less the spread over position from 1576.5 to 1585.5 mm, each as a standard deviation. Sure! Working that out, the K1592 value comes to -5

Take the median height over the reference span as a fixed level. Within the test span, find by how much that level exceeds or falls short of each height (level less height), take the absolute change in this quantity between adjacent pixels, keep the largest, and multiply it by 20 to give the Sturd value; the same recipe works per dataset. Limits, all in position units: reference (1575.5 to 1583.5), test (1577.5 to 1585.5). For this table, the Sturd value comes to 1078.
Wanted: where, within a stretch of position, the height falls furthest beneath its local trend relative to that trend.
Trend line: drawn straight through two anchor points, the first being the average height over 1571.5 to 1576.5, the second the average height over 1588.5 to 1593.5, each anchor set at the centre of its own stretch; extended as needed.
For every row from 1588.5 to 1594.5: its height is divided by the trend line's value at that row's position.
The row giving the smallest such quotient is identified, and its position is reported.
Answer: 1593.0 mm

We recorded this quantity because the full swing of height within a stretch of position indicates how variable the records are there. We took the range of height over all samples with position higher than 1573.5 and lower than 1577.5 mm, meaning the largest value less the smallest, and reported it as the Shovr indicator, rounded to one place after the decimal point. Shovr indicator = 40.9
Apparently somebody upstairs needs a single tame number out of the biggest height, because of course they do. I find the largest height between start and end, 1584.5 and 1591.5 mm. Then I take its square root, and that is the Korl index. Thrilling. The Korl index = 21.0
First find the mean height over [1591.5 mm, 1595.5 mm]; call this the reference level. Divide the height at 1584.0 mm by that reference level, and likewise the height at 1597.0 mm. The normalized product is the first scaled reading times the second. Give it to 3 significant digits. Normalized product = 0.978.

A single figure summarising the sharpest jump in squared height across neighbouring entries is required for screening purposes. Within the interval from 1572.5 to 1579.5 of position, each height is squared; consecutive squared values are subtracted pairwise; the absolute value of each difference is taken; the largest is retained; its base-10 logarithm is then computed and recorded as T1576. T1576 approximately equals 4.53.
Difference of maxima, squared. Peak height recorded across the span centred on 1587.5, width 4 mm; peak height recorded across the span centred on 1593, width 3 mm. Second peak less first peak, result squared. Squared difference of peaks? 388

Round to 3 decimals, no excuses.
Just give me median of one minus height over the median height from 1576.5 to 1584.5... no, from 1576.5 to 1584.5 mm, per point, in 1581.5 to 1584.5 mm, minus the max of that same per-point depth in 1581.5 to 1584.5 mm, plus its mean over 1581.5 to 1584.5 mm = -0.017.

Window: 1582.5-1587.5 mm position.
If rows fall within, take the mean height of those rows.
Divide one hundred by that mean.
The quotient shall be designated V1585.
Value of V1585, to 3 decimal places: 0.236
